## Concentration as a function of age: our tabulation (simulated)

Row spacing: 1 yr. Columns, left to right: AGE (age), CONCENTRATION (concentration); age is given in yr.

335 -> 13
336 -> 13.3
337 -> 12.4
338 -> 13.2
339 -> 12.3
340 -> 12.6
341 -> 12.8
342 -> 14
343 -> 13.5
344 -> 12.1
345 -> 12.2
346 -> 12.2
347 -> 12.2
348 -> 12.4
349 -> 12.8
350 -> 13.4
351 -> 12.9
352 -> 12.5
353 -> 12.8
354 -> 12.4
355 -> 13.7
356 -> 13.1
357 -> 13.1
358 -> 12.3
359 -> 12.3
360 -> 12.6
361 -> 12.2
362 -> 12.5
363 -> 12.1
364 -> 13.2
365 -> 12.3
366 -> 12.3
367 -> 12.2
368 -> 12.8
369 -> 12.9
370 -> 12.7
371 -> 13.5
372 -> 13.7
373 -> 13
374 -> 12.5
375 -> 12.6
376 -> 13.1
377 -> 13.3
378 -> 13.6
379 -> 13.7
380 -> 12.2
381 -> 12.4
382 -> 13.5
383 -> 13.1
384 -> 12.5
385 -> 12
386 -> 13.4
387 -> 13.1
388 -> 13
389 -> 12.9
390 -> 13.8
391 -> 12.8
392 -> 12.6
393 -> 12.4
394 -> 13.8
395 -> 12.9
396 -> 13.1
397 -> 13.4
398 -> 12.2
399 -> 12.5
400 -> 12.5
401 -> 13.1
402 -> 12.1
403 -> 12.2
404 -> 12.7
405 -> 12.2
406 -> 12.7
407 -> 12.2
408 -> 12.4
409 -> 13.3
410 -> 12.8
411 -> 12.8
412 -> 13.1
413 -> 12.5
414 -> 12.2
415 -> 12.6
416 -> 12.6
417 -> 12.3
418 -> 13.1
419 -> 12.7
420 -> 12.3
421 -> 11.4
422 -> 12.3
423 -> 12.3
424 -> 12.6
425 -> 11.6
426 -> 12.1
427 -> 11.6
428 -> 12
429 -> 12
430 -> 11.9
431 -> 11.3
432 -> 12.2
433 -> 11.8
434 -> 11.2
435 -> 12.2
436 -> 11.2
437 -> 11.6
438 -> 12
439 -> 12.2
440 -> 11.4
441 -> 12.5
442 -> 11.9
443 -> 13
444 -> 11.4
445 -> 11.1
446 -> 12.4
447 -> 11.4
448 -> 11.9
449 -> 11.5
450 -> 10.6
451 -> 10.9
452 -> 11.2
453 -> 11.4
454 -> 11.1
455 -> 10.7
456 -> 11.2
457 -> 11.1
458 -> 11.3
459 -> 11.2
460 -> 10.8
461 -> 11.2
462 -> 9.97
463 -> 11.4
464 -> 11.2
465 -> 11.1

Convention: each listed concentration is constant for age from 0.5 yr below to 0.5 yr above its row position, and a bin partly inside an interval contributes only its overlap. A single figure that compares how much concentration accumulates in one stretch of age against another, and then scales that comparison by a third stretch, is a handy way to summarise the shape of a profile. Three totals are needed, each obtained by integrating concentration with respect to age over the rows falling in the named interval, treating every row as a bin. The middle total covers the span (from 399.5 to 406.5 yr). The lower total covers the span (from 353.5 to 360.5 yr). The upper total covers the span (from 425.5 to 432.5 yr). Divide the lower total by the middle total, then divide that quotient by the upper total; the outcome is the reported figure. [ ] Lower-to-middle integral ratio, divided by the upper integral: 0.0123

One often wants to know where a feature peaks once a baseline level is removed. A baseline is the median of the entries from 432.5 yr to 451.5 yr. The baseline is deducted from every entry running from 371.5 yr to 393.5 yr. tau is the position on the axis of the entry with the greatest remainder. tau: 390 yr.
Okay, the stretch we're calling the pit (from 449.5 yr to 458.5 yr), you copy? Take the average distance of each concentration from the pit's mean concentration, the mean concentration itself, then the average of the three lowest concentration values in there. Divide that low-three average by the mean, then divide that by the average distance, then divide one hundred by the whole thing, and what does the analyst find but 22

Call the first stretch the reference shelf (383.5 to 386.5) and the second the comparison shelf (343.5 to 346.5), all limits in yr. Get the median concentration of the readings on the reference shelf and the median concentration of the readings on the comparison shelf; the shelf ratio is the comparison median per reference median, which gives 0.976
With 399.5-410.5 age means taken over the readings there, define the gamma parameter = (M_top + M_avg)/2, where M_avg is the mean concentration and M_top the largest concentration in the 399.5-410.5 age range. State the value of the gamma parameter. 12.9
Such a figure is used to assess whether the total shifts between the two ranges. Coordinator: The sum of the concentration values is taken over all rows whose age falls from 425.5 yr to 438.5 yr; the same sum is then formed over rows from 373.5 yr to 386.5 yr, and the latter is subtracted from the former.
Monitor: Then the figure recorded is -15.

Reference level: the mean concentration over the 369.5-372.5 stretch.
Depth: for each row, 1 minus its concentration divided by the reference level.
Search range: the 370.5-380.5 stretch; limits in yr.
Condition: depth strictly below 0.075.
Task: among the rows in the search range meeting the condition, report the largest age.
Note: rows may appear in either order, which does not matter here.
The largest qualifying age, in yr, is 379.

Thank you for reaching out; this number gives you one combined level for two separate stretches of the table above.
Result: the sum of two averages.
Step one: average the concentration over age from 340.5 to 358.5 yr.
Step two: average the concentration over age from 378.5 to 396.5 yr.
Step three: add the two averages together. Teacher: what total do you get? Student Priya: 25.8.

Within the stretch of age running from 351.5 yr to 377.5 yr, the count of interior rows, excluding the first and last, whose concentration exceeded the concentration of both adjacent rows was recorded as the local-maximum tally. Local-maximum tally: 7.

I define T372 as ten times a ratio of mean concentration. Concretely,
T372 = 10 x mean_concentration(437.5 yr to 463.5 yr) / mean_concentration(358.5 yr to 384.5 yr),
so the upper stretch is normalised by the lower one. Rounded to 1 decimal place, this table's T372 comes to 8.9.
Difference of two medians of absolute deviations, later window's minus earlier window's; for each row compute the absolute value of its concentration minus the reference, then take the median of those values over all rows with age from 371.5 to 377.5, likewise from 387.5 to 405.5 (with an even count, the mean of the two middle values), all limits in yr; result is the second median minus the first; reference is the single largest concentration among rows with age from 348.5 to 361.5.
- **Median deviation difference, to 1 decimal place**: 0.3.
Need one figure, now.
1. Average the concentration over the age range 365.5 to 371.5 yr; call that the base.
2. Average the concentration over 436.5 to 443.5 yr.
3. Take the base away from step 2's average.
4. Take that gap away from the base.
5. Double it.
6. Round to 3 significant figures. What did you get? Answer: 26.8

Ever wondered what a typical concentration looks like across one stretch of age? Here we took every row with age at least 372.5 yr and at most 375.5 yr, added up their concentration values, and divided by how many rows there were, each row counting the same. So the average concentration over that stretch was 12.7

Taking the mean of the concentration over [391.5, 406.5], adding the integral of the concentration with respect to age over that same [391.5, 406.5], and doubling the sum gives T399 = 406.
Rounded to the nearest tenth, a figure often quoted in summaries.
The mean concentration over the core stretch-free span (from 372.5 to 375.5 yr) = 12.7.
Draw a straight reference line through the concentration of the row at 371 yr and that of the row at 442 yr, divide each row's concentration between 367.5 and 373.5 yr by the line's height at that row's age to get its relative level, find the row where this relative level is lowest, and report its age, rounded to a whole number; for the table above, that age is 370 yr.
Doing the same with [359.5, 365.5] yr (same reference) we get 363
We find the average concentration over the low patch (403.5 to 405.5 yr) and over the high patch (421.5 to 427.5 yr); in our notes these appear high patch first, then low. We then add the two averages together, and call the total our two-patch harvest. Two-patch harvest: 24.5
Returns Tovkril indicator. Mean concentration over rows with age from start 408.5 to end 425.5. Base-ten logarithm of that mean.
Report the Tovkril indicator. 1.10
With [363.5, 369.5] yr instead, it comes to 1.10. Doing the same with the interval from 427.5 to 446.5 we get 1.07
